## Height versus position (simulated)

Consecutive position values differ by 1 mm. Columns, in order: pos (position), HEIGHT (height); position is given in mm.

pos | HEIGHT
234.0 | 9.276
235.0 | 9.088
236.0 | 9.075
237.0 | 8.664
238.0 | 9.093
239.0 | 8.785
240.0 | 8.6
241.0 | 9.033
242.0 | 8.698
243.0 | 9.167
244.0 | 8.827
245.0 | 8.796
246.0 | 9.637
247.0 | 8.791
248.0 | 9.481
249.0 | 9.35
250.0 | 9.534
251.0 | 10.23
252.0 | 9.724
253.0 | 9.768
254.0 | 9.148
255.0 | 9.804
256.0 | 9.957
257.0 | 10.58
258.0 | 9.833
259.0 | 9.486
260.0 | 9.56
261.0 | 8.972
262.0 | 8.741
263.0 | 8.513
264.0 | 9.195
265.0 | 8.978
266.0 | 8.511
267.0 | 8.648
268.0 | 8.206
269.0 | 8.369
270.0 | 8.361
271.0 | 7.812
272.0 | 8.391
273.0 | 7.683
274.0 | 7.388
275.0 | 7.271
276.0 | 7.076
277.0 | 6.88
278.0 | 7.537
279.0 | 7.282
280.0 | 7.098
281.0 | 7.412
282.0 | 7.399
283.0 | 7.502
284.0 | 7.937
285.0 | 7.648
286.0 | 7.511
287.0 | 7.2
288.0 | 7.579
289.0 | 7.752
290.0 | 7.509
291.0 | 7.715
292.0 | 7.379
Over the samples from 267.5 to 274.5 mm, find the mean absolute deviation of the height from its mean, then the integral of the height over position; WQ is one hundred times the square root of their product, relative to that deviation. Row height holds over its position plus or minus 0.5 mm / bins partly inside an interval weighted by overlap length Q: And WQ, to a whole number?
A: 1277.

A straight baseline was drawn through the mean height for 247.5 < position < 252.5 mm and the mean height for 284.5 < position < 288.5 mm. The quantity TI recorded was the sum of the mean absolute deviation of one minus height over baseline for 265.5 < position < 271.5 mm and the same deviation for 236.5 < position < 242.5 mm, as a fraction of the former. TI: 1.8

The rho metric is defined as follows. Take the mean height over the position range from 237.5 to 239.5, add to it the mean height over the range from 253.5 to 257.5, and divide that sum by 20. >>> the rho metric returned 0.94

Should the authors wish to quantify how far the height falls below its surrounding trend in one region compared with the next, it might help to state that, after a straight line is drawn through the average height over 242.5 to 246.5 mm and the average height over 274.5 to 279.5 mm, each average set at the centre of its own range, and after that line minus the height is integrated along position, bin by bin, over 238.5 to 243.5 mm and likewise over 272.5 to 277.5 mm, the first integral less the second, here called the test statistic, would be 1.9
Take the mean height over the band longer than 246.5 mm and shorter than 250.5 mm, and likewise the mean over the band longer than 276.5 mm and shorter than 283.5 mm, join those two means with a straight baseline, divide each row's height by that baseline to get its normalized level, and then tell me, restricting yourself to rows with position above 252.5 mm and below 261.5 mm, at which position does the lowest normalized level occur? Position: 254.0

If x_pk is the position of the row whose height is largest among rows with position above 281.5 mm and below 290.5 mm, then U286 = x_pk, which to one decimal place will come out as 284.0 mm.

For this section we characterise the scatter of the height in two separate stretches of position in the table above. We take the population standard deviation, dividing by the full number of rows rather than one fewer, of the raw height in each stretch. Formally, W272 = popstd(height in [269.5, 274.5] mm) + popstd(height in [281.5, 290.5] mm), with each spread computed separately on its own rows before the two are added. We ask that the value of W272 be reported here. 0.59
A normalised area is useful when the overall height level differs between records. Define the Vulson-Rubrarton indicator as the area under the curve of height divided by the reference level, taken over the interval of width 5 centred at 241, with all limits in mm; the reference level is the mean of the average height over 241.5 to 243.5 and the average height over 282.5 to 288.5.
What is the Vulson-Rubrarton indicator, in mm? 5.37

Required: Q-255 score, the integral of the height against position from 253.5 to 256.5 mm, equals 29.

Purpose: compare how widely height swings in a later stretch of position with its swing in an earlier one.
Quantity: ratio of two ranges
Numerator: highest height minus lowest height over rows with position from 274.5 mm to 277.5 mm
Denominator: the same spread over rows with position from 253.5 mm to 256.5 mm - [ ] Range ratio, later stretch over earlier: 0.48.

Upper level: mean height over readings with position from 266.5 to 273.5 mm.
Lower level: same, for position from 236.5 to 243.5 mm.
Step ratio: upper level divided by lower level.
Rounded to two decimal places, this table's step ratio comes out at 0.93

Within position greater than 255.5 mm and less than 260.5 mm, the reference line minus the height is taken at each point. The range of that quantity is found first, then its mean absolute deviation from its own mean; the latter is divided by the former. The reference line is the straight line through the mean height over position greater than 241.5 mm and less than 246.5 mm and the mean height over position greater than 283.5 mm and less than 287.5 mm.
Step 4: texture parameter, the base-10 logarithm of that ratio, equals -0.585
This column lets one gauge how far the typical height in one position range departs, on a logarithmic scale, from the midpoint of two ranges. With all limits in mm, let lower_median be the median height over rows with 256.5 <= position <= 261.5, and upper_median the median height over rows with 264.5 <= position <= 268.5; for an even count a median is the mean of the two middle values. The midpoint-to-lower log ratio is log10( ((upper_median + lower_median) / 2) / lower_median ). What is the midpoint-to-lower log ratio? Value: -0.023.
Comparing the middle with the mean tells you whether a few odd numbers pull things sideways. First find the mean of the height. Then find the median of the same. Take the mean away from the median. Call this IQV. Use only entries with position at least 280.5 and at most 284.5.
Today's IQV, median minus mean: -0.11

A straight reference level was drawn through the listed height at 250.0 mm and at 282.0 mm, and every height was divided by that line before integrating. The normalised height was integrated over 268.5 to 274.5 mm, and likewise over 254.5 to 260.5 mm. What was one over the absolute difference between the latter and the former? 1.6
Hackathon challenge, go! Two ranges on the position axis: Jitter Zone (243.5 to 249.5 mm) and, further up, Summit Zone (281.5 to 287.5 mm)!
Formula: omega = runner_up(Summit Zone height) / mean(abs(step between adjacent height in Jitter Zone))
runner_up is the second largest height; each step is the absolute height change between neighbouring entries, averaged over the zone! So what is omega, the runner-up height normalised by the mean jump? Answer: 15.1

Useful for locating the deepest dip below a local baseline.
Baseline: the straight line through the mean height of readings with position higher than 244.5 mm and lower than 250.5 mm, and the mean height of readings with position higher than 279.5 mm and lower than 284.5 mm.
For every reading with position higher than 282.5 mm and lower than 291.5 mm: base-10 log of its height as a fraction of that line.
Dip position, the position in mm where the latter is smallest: 287.0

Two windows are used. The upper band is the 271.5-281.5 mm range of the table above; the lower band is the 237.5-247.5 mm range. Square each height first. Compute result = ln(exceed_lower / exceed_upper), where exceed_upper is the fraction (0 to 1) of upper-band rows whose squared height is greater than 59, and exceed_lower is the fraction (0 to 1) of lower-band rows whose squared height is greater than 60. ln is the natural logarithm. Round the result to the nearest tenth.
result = 1.6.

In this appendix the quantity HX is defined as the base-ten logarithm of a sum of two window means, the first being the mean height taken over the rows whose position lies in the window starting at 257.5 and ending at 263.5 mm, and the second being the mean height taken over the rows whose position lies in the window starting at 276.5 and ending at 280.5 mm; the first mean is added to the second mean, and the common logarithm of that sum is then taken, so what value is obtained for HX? 1.21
